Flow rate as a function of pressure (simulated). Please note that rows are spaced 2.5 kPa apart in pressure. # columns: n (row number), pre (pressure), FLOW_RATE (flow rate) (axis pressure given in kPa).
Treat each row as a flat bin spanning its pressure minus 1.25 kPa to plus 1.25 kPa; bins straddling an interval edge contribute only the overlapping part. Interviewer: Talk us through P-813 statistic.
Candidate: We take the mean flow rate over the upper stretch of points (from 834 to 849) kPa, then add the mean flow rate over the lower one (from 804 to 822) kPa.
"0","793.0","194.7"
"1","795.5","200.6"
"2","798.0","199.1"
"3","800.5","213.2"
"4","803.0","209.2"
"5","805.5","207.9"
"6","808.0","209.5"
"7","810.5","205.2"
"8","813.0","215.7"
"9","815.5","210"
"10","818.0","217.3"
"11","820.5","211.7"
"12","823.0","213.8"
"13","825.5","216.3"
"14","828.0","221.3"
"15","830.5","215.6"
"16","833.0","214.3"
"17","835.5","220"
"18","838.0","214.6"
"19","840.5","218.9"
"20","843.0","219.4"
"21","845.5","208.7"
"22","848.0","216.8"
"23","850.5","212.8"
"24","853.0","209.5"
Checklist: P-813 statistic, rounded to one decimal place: 427.4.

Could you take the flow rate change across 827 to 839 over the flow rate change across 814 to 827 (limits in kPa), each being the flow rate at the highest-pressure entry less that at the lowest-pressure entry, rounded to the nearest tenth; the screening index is -1.1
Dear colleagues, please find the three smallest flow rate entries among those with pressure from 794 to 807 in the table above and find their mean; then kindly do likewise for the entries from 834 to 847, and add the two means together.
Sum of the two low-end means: 417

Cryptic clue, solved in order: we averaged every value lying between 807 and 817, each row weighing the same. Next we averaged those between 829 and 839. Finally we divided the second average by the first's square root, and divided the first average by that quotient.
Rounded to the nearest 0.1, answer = 14.1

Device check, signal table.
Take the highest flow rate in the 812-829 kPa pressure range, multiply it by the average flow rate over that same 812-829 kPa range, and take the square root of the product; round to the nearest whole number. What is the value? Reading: 218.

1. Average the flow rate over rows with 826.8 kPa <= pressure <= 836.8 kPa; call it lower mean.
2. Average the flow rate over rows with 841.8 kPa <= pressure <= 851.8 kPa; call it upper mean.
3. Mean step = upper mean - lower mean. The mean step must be -3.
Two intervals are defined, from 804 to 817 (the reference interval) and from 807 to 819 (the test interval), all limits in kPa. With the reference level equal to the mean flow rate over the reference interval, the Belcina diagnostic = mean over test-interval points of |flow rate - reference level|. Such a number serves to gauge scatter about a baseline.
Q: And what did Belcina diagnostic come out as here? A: 3.7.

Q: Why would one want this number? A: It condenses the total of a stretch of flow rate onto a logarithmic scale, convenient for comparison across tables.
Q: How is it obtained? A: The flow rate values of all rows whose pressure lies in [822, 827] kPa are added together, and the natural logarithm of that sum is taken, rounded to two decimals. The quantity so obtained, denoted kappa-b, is 6.06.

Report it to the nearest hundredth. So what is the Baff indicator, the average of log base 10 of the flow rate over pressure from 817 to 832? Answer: 2.33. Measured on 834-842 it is 2.34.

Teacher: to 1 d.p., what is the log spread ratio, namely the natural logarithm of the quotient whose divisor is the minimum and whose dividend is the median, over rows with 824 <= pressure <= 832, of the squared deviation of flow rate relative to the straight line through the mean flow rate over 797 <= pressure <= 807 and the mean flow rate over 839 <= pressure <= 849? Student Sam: 1.1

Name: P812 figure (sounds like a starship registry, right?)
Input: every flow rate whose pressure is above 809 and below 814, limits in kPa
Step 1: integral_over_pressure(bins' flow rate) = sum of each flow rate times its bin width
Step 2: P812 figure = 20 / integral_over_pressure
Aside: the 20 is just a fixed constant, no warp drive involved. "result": 0.019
